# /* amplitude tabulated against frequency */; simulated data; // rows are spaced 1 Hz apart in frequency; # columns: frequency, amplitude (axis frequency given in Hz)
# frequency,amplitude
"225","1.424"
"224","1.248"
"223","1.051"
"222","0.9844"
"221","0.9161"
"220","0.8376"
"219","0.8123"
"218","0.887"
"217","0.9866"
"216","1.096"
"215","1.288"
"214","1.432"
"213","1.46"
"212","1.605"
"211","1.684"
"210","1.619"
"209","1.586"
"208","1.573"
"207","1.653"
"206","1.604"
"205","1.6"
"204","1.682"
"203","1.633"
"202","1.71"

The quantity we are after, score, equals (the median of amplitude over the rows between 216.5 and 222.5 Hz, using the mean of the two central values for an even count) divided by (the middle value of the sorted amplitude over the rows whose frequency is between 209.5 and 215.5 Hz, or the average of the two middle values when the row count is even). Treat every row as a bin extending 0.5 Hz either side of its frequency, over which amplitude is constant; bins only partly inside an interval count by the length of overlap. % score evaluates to 0.6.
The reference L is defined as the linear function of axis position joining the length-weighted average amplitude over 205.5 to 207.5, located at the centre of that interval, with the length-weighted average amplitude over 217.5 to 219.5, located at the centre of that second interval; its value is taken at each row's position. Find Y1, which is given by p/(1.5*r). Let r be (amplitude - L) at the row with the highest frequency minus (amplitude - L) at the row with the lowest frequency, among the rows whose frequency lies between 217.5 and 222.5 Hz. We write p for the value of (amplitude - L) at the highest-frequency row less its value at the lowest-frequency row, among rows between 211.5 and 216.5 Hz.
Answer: -0.47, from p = -0.25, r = 0.36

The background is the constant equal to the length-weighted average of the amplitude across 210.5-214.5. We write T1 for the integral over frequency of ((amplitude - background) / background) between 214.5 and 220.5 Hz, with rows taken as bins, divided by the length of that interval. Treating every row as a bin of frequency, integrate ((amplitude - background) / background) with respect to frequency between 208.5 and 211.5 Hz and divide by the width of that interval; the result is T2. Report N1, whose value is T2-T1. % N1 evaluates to 0.42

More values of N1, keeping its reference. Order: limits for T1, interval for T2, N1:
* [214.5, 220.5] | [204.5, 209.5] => 0.40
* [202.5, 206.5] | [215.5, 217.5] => -0.38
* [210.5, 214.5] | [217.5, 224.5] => -0.38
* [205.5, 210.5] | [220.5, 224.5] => -0.36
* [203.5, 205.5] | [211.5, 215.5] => -0.13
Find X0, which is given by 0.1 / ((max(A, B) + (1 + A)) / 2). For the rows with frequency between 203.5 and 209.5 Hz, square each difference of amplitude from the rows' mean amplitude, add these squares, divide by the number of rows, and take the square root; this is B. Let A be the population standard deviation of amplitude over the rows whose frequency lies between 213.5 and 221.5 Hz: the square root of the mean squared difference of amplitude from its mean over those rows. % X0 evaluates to 0.141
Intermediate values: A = 0.210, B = 0.04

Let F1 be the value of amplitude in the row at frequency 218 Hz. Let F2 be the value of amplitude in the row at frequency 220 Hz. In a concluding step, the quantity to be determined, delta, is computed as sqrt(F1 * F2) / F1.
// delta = 0.97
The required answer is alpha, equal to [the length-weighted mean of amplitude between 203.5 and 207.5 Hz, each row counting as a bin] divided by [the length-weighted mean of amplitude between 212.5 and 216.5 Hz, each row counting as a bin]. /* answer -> 1.2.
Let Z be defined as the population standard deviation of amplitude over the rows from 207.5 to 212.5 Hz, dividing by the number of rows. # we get 0.04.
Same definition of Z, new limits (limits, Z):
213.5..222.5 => 0.20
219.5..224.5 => 0.14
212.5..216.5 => 0.14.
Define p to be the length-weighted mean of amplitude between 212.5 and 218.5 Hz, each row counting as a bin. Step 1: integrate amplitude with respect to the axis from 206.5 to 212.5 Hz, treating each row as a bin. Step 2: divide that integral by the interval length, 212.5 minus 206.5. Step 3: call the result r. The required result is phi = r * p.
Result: 1.93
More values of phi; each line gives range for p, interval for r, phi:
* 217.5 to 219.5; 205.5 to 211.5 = 1.38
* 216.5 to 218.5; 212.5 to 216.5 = 1.24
